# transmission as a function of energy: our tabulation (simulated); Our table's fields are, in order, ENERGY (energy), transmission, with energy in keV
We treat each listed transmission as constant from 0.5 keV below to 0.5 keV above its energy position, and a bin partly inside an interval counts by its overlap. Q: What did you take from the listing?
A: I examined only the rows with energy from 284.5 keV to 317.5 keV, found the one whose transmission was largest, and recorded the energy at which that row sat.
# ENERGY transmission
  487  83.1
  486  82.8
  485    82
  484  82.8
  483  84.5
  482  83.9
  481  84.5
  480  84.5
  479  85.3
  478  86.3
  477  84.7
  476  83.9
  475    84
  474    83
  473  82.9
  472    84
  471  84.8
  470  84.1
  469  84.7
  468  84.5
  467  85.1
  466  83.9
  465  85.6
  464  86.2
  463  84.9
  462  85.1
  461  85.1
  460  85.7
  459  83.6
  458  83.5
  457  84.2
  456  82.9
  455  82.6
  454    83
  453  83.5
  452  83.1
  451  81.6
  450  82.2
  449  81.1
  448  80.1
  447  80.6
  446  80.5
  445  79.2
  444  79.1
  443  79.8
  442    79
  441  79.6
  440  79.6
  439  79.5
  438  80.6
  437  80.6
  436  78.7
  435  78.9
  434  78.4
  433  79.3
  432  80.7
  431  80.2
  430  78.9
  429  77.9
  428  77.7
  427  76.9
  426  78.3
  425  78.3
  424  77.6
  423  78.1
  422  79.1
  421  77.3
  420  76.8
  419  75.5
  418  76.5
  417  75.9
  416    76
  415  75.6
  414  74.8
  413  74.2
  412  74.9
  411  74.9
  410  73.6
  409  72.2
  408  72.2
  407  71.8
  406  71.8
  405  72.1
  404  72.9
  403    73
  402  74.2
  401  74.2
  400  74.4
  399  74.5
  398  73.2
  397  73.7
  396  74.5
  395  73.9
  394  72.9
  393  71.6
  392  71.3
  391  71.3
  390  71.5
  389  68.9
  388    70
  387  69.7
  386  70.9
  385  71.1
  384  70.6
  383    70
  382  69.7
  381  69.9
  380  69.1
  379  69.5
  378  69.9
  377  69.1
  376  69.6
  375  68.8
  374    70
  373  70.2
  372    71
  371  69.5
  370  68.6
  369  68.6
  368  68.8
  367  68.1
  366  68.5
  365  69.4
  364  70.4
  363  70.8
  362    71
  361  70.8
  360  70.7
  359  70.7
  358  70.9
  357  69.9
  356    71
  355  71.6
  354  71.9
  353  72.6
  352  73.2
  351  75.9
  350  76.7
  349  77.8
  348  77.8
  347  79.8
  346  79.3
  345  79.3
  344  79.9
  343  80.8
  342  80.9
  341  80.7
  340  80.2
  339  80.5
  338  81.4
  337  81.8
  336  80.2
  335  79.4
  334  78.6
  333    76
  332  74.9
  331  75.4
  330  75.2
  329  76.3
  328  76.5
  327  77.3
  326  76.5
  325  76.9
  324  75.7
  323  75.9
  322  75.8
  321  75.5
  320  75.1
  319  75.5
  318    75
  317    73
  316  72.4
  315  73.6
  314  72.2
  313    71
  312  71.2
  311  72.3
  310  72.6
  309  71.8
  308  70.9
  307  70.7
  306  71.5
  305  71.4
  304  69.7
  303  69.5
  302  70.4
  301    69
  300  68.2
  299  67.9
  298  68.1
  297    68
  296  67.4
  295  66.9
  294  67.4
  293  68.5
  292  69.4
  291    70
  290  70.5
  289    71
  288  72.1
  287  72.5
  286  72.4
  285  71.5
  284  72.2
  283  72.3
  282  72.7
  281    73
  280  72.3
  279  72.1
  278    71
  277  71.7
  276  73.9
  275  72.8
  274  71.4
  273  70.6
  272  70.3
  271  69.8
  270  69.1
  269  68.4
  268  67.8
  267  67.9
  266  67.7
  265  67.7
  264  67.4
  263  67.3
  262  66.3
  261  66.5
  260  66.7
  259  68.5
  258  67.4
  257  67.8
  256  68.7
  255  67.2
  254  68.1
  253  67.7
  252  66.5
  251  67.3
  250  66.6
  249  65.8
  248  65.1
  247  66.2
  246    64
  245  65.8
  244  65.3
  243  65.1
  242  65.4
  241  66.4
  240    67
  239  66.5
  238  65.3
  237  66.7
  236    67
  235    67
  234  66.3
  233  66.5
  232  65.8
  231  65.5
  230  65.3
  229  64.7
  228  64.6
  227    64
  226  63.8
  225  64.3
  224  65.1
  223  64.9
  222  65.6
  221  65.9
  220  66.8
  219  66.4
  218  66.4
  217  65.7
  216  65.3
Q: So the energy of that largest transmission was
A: 315 keV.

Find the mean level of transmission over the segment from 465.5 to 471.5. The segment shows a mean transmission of 85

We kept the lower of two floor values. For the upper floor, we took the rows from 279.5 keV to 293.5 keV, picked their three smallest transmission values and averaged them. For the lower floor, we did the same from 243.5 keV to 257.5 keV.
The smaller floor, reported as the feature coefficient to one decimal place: 64.8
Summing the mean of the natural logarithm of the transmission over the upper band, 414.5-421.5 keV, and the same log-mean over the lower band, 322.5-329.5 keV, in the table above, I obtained 8.67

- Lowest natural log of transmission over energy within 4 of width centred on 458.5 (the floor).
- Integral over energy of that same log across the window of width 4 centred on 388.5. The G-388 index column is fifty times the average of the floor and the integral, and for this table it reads 535.5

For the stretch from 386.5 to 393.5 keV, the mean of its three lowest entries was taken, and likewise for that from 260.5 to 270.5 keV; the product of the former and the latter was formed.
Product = 4638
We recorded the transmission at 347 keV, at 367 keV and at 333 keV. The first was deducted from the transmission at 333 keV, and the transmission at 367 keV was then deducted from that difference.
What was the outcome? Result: -72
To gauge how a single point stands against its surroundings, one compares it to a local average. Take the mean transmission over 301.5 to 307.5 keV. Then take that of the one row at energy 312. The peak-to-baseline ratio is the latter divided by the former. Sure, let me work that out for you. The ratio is 1.01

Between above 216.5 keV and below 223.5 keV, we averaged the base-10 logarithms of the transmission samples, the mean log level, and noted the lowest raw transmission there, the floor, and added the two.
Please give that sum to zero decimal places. 67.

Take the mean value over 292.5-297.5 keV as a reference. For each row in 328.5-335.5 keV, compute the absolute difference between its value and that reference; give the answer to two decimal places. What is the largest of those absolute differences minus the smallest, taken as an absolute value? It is 4.50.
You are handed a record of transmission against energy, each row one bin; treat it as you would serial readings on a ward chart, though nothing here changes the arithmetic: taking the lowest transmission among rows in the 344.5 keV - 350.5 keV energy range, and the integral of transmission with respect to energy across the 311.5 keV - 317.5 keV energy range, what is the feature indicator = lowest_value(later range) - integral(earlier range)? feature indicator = -357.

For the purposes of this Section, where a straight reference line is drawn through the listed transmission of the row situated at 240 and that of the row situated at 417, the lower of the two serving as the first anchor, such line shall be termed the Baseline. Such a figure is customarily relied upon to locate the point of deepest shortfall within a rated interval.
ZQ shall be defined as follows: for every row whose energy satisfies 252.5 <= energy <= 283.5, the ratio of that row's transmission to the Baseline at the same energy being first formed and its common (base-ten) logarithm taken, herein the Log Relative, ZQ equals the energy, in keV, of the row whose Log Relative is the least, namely 262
